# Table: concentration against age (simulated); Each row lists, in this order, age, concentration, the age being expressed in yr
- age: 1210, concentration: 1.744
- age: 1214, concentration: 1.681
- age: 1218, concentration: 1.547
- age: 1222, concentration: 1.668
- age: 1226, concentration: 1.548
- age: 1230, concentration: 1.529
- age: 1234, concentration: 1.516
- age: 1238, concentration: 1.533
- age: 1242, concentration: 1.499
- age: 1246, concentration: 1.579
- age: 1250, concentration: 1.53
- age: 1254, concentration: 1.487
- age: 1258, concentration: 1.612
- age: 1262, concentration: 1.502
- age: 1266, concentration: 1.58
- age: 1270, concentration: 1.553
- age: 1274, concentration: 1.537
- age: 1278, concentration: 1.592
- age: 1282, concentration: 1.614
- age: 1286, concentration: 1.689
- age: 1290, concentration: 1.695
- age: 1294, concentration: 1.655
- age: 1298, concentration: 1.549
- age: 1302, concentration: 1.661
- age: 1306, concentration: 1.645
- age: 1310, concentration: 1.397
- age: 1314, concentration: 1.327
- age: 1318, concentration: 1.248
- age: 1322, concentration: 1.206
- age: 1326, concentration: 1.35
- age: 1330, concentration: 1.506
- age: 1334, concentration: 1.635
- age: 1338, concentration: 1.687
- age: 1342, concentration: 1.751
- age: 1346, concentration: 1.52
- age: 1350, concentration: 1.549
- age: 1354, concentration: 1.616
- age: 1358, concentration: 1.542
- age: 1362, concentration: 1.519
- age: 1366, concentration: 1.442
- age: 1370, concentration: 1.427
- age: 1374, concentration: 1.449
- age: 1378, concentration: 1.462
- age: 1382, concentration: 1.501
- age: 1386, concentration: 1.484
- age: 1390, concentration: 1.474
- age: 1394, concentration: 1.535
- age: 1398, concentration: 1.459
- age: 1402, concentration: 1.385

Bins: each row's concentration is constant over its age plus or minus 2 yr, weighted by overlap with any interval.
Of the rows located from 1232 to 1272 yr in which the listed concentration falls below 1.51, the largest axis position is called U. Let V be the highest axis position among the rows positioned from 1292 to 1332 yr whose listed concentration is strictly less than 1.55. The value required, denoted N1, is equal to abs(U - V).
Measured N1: 68 yr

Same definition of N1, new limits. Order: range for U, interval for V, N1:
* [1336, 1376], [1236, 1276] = 100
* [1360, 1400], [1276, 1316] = 84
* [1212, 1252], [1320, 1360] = 116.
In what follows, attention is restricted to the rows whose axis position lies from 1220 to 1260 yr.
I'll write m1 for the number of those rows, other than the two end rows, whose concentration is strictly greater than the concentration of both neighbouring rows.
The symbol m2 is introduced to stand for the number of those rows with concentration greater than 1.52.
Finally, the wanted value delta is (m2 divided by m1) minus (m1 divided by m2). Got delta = 3.2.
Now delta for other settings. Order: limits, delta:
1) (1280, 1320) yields 3.2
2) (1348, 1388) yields 0.8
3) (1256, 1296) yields 4.3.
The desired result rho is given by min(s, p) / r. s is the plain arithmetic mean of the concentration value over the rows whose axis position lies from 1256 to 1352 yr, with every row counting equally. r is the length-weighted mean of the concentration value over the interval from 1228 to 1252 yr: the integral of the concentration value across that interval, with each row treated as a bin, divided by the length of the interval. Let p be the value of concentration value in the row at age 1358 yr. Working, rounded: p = 1.542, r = 1.53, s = 1.54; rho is 1.01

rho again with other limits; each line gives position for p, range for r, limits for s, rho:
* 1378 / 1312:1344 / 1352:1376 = 1.00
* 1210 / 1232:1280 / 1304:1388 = 0.96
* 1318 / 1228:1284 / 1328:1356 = 0.81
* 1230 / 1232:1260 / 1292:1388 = 0.98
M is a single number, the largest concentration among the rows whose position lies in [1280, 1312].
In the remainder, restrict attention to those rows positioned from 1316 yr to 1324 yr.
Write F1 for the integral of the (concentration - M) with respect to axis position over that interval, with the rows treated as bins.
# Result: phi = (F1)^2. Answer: 14.0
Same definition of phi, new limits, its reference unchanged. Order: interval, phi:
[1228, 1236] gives 1.9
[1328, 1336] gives 1.0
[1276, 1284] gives 0.5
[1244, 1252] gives 1.3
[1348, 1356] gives 0.8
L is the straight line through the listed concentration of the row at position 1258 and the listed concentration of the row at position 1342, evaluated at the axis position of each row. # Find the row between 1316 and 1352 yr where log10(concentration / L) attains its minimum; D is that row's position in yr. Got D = 1322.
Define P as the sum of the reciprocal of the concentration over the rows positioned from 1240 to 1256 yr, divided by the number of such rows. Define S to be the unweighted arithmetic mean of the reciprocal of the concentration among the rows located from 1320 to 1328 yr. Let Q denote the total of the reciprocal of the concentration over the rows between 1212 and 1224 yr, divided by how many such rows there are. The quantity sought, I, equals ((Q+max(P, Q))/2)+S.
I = 1.42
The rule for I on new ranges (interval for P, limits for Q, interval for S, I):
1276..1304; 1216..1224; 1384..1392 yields 1.30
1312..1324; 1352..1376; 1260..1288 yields 1.36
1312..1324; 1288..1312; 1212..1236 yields 1.34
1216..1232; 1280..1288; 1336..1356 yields 1.24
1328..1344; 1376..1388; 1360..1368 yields 1.35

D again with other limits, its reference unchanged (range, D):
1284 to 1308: 1298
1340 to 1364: 1362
